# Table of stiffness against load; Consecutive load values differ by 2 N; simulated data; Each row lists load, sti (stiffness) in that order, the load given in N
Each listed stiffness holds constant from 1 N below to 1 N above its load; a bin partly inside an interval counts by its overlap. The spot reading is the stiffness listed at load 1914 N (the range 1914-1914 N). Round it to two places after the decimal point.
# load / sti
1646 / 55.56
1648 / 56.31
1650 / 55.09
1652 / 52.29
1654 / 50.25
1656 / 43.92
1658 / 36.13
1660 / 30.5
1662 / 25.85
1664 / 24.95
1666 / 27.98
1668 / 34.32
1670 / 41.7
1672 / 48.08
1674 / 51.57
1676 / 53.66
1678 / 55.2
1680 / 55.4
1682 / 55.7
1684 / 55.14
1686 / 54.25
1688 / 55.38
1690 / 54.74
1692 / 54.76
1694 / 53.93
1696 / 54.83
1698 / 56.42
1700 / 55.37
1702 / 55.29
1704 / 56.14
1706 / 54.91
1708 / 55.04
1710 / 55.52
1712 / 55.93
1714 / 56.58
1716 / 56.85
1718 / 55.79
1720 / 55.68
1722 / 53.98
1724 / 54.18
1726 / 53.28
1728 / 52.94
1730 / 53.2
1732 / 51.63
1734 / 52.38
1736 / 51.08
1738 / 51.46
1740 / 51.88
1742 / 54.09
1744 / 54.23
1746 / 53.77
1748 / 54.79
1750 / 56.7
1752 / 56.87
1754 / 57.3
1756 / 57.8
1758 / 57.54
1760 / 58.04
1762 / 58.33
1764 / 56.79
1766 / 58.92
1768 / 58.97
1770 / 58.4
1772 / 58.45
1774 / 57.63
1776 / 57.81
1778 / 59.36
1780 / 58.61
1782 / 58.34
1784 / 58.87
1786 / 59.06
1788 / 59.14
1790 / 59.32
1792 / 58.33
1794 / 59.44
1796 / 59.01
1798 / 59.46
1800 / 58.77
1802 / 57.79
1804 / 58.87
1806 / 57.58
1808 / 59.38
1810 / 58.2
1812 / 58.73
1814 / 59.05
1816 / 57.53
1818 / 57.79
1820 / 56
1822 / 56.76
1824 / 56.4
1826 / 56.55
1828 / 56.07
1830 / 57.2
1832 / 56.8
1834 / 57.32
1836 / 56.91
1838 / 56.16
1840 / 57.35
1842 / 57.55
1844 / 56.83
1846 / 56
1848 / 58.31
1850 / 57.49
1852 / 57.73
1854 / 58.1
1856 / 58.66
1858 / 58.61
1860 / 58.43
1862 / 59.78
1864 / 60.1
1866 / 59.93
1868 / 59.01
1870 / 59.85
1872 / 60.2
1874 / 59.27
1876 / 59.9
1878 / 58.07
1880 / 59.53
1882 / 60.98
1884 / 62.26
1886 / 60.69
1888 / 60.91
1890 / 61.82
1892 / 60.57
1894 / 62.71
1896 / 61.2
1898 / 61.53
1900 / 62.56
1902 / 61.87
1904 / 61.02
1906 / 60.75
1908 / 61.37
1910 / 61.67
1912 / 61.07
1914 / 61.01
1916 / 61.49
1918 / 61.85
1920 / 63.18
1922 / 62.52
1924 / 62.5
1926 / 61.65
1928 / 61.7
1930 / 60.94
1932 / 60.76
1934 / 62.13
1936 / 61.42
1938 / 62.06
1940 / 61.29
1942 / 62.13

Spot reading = 61.01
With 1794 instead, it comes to 59.44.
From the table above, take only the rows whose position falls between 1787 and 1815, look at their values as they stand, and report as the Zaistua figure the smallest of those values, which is 57.58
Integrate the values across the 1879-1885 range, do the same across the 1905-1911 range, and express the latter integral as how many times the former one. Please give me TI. 1.01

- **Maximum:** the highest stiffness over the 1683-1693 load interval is 55.38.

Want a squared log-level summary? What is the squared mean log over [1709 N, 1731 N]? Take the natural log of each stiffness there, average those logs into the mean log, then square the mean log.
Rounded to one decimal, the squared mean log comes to 16.0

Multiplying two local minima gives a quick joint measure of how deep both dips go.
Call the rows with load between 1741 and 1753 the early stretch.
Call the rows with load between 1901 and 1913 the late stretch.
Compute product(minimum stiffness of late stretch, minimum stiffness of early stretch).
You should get 3267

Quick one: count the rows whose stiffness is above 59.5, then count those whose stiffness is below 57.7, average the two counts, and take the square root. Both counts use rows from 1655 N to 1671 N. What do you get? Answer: 2.00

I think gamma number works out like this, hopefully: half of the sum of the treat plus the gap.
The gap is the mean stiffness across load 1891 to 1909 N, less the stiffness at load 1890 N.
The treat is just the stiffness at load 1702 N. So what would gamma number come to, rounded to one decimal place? 27.5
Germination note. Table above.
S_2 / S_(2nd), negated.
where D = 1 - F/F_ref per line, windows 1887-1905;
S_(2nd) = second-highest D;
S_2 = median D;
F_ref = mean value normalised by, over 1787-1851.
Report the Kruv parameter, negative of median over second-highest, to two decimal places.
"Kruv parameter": -1.20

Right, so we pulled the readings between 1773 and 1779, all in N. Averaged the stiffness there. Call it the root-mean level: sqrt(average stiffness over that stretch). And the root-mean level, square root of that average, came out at 7.6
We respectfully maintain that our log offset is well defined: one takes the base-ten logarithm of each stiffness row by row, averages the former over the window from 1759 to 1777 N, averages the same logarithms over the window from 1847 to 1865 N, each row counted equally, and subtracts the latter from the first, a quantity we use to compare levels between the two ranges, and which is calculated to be 0.00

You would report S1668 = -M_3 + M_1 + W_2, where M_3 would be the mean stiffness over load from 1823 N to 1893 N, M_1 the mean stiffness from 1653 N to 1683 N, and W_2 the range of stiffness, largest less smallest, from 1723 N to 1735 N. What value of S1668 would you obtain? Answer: -14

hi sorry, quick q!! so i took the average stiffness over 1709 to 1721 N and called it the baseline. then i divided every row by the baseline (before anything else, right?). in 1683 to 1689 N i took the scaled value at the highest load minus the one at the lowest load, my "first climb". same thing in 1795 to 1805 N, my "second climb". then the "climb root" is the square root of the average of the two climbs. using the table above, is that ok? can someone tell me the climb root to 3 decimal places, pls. 0.030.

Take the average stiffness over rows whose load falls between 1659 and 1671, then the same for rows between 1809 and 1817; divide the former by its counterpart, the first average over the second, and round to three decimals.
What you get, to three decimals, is 0.529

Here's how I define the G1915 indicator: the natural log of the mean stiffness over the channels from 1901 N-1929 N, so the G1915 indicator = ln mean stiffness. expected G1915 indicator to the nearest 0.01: 4.12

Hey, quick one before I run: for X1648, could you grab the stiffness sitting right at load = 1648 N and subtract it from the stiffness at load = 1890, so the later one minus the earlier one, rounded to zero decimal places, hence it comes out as 6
